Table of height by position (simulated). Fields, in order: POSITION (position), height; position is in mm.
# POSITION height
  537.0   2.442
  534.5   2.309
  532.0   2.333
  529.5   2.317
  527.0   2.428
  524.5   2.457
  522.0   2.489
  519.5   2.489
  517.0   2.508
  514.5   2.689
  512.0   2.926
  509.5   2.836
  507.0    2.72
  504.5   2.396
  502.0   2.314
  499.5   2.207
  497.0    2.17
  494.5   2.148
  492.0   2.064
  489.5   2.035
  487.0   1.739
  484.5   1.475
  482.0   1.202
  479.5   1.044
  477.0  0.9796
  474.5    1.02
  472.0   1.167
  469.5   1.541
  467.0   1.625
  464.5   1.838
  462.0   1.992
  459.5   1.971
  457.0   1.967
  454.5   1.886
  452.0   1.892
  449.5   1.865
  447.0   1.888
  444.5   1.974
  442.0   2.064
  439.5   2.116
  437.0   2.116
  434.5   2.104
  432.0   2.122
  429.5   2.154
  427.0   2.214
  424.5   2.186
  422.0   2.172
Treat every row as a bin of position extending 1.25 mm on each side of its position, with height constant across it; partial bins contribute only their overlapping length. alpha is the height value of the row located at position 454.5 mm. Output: 1.886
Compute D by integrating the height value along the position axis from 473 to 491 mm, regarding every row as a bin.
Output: 25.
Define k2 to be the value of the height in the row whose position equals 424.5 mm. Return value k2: 2.186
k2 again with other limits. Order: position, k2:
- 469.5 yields 1.541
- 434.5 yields 2.104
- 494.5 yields 2.148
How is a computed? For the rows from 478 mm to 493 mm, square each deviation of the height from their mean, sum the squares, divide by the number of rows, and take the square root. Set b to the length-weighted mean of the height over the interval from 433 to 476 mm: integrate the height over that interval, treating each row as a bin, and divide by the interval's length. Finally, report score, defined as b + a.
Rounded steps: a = 0.39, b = 1.82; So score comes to 2.21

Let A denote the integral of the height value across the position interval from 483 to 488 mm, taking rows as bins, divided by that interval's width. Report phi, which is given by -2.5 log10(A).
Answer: -0.5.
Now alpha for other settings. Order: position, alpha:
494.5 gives 2.148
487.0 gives 1.739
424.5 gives 2.186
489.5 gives 2.035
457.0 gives 1.967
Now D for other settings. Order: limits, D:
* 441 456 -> 29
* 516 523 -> 17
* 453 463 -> 20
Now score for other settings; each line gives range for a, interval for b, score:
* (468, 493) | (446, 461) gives 2.30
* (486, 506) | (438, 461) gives 2.15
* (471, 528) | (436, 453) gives 2.60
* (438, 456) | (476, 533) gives 2.27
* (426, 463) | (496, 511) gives 2.56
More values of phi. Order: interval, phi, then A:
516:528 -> -1.0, 2.5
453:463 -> -0.7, 2.0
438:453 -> -0.7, 2.0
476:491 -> -0.4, 1.4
